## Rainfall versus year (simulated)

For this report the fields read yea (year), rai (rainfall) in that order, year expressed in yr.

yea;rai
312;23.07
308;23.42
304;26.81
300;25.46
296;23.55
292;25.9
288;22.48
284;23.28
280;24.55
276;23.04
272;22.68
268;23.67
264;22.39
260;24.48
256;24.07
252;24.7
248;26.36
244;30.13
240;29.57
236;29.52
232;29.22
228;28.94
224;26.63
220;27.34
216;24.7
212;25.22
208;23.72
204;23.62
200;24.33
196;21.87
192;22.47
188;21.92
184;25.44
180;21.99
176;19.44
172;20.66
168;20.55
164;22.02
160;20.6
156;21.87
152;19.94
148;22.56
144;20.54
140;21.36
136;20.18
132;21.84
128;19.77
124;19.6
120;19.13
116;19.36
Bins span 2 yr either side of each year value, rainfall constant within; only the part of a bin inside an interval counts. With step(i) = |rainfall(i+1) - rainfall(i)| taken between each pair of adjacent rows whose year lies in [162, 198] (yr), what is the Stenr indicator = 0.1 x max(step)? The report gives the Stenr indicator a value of 0.35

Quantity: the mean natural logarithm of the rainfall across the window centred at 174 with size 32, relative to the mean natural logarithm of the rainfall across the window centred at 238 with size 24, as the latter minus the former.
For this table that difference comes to 0.296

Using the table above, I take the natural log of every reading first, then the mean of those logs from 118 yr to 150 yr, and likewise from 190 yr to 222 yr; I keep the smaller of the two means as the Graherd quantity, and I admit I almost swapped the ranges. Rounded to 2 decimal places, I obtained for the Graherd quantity 3.02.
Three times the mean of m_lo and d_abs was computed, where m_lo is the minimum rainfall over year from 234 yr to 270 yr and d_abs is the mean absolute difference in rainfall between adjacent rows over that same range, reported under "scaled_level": 35.5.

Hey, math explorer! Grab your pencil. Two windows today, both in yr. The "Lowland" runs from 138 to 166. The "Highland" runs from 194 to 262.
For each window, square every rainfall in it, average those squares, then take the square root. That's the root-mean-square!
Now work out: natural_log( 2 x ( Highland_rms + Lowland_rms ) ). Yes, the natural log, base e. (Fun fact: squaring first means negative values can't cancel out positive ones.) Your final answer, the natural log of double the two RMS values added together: 4.555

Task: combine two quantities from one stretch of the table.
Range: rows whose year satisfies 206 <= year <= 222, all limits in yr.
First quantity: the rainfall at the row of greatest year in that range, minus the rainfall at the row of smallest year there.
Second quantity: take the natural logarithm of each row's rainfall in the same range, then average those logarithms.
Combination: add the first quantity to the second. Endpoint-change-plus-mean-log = 7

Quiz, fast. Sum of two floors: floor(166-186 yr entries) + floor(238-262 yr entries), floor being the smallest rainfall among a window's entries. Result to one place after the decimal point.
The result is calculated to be 43.5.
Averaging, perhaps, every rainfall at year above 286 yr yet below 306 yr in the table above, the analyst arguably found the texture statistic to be 25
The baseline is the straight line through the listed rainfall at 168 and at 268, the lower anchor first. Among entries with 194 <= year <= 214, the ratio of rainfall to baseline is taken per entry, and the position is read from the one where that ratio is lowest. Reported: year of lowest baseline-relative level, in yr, 196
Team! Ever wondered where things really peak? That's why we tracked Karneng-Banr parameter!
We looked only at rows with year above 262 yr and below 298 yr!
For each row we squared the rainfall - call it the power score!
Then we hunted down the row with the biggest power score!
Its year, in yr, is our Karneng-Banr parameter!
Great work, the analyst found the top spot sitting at 292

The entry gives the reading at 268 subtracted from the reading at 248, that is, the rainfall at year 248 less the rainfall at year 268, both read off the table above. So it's 3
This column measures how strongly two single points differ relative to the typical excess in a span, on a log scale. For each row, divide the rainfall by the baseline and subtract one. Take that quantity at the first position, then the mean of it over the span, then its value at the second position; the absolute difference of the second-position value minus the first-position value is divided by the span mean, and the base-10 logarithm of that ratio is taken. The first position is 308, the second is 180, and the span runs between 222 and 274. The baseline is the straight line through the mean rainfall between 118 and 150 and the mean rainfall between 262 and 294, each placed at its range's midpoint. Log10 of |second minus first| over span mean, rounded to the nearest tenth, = -0.5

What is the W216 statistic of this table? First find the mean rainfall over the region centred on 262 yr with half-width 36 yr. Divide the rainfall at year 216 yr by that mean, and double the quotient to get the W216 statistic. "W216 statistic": 1.9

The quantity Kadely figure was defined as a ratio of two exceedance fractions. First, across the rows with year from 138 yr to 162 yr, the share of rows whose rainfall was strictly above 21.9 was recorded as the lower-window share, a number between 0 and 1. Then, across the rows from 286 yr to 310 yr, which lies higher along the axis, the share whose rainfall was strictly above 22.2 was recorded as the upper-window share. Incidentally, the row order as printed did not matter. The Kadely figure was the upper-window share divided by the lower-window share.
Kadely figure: 6.0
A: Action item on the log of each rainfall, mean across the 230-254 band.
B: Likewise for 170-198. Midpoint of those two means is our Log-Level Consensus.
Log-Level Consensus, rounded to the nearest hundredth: 1.40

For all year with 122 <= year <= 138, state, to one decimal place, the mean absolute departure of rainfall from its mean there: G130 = 0.7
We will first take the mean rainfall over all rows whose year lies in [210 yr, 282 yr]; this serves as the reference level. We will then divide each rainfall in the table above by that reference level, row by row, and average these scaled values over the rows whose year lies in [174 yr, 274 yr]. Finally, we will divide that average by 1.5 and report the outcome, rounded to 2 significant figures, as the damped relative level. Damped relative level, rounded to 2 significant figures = 0.64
